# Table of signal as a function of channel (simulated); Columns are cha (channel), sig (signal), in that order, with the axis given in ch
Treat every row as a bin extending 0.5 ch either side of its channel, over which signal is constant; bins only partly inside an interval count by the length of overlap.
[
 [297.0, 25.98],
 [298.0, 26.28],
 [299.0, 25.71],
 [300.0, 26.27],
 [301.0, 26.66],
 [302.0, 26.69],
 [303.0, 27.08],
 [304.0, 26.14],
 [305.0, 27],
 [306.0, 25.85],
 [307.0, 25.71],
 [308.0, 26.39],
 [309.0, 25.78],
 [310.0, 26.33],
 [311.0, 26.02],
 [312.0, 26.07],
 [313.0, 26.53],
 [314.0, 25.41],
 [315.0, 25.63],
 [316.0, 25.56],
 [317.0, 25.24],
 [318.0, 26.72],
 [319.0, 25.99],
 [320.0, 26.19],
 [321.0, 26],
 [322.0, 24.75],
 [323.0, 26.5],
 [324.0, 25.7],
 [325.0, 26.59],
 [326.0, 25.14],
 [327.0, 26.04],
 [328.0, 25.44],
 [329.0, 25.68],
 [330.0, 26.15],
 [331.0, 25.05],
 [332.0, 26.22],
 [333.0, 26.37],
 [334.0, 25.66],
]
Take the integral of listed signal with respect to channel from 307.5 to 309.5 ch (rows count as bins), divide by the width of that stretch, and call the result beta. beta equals 26.1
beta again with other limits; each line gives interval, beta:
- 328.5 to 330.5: 25.9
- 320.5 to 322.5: 25.4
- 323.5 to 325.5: 26.1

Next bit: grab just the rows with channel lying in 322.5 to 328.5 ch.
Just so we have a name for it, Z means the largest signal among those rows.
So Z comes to 26.59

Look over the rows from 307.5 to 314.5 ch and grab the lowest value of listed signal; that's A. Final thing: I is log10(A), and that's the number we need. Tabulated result 1.405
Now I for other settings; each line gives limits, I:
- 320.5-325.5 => 1.394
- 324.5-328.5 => 1.400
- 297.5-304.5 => 1.410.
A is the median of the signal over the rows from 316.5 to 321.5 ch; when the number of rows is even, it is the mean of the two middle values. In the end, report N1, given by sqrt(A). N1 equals 5.10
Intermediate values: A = 26.0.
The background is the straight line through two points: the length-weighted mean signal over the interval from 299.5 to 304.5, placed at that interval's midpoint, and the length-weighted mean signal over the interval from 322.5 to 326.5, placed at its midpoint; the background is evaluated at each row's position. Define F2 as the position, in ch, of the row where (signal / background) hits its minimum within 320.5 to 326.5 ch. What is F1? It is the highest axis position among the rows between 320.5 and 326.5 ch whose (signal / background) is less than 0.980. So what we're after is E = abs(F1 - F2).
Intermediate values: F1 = 326.0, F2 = 322.0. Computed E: 4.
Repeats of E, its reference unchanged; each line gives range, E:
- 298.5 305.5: 0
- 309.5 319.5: 0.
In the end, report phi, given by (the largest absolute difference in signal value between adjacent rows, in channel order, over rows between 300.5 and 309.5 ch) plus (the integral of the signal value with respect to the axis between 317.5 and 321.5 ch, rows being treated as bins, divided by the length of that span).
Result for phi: 27.4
